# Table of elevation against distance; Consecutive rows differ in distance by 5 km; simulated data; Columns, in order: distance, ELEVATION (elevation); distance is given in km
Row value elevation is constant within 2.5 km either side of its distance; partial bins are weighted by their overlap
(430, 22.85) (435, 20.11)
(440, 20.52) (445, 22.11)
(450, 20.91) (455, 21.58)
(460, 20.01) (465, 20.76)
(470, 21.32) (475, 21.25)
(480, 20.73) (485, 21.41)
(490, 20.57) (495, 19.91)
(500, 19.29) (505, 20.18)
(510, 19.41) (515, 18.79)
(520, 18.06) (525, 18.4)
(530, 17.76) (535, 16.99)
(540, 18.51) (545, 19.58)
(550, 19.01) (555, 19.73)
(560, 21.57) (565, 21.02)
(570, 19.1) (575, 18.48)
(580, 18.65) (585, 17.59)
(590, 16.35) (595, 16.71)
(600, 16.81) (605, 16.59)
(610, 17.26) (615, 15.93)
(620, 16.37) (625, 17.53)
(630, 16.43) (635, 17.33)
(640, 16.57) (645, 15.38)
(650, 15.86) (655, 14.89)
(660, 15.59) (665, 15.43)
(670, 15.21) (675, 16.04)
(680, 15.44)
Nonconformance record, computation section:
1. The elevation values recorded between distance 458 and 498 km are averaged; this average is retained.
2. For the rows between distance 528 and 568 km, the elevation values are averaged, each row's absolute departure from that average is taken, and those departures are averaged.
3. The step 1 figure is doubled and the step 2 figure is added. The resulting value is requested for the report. 42.7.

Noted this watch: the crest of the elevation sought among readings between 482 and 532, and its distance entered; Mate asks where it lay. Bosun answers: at 485 km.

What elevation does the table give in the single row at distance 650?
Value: 15.86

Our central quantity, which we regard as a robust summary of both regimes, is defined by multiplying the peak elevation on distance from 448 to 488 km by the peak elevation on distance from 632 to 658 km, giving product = 374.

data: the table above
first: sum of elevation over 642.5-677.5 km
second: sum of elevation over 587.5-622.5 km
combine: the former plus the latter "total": 224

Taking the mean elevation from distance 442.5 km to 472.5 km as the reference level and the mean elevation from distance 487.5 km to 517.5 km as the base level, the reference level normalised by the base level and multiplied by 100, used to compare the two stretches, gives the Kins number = 107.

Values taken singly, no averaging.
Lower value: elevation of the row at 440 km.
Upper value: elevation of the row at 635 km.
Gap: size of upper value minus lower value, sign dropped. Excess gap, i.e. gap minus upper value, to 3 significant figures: -14.1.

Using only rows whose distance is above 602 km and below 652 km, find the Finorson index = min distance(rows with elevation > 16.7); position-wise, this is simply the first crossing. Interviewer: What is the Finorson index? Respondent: 610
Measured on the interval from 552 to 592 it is 555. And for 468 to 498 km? 470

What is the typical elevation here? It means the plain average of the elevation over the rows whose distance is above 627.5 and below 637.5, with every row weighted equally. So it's 16.9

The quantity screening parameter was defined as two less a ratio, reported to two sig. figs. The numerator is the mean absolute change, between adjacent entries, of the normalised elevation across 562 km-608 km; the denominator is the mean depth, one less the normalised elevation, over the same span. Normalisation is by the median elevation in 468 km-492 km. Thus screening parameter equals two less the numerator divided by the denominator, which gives 1.8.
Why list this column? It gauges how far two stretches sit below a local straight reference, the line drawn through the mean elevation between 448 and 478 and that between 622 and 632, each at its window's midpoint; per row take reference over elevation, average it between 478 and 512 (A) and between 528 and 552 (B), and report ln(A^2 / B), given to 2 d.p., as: -0.04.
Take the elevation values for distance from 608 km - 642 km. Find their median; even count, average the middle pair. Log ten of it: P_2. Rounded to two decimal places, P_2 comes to 1.22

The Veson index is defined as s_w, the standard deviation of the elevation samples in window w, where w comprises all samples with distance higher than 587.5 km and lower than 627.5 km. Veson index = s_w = 0.5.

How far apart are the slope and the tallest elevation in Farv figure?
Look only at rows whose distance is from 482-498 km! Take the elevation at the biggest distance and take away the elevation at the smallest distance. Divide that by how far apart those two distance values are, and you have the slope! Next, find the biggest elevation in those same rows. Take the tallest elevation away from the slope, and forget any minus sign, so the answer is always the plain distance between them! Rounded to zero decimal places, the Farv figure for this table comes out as 22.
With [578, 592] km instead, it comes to 19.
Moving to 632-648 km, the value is 18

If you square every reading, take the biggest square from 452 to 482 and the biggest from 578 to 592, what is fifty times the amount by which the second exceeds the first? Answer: -5894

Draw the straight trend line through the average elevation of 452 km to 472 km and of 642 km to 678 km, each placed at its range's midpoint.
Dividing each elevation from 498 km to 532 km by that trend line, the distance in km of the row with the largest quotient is 505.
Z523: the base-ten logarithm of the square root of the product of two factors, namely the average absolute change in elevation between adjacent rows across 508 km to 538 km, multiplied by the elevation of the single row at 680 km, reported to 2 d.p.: 0.49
